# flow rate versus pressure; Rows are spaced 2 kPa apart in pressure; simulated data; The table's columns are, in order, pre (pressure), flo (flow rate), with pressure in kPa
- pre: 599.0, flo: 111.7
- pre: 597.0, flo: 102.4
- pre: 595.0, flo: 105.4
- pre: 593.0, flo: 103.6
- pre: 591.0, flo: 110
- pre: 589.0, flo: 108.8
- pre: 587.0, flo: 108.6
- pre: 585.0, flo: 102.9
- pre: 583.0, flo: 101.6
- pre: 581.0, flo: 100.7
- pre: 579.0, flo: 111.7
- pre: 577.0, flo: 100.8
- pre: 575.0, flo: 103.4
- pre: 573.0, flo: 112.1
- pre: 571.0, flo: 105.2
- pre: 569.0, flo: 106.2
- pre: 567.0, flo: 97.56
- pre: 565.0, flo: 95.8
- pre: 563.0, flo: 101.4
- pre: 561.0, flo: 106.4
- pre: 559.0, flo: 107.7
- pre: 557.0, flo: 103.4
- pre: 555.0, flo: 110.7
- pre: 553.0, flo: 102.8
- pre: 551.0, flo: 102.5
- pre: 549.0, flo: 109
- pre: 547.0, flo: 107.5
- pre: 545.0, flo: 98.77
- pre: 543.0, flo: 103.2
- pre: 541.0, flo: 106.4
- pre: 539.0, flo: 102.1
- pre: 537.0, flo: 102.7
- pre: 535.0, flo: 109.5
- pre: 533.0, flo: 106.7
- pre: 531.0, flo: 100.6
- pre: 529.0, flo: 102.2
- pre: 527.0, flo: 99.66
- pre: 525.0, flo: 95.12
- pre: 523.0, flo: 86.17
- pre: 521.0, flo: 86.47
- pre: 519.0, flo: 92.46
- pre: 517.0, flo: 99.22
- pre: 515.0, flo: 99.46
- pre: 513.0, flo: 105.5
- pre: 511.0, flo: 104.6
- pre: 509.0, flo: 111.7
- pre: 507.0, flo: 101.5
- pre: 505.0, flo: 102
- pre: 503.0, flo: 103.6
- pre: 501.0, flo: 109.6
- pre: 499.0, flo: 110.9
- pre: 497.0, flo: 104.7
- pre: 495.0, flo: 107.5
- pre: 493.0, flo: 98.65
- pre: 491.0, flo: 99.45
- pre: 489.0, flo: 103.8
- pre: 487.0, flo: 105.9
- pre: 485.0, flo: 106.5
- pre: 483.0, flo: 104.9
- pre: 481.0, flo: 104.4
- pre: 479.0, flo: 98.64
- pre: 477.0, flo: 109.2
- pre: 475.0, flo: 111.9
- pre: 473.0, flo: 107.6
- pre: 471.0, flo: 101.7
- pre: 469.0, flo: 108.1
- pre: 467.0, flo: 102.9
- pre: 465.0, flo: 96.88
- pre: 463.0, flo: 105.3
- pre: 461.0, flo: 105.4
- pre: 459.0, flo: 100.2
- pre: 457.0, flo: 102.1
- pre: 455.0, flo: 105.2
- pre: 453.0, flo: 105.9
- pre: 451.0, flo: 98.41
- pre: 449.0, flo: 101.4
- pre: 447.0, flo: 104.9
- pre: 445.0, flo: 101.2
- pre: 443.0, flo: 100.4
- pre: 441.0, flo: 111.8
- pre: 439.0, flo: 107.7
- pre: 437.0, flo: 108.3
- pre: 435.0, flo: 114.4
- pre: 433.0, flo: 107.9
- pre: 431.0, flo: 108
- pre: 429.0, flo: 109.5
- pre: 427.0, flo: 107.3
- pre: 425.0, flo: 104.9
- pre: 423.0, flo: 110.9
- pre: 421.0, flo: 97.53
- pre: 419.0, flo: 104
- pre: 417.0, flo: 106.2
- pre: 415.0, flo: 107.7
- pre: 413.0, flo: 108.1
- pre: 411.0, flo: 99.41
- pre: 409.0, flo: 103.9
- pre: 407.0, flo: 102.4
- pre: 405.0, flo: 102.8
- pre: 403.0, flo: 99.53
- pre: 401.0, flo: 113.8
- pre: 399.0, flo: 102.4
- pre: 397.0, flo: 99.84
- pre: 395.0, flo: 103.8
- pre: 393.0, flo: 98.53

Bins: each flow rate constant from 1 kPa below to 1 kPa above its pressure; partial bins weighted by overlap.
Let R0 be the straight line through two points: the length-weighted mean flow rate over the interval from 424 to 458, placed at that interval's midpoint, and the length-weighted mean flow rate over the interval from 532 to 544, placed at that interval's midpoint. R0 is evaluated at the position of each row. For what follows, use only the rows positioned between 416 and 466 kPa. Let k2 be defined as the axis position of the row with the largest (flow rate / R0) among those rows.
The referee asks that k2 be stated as 435.0 kPa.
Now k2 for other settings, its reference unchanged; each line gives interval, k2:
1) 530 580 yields 573.0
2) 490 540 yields 509.0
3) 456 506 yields 475.0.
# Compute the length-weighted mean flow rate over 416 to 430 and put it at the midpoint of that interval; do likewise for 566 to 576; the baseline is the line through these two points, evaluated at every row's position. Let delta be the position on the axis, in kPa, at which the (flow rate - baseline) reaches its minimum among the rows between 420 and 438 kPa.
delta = 421.0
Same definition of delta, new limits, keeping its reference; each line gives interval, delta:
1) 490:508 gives 493.0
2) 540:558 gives 545.0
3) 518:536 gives 523.0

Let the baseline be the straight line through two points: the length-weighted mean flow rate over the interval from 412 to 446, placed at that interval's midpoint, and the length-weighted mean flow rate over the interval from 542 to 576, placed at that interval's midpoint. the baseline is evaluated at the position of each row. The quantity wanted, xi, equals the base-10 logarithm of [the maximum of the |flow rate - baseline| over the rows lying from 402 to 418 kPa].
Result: 0.89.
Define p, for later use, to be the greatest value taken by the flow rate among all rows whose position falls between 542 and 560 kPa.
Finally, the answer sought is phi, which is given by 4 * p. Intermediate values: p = 110.7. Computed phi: 442.8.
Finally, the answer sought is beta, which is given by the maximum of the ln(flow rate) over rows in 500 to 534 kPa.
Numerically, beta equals 4.72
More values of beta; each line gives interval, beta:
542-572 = 4.71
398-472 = 4.74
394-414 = 4.73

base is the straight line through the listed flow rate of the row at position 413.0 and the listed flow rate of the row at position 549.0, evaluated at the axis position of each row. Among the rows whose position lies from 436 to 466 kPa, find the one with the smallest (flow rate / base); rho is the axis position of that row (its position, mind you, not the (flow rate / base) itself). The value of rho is 465.0 kPa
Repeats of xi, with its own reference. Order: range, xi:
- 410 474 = 0.97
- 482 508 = 0.84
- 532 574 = 0.93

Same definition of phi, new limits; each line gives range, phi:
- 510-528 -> 422.0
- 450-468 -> 423.6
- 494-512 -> 446.8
